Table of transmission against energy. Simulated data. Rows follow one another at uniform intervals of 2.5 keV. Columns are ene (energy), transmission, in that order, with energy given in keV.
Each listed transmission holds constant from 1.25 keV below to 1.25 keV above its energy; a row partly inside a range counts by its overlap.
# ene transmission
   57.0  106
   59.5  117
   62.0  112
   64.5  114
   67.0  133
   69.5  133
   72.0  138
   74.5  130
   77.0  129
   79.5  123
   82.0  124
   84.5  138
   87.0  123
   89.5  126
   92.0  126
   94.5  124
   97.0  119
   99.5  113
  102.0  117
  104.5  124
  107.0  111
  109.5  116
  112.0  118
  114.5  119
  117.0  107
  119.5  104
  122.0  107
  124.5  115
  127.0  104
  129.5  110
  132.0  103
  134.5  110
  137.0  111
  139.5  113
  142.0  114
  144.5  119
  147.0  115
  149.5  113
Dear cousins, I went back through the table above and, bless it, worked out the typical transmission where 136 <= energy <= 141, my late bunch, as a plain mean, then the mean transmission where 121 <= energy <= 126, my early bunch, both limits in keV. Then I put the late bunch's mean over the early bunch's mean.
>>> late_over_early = 1.01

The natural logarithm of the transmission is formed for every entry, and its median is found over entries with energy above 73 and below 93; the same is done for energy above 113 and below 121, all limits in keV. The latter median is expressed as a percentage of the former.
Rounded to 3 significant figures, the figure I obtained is 96.6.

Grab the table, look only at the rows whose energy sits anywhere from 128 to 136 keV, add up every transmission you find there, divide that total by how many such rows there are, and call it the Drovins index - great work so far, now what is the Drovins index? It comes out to 107.7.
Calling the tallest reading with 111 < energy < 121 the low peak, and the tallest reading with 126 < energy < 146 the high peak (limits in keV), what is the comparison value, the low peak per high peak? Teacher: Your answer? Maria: 1.00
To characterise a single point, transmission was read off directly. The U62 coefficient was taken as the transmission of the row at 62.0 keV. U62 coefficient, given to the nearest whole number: 112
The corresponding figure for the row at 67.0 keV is 133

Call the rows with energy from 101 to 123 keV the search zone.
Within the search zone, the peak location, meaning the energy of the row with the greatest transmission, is 104.5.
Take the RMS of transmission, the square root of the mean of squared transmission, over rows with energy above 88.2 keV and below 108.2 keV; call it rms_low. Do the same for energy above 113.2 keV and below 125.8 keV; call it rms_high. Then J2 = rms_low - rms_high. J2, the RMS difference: 10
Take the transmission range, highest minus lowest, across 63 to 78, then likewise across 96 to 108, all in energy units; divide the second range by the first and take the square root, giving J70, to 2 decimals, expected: 0.74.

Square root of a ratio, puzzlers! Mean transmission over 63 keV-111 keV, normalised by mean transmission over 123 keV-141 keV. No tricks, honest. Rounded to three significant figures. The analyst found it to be 1.07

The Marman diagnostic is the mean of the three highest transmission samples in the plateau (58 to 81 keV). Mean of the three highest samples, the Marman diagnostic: 135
